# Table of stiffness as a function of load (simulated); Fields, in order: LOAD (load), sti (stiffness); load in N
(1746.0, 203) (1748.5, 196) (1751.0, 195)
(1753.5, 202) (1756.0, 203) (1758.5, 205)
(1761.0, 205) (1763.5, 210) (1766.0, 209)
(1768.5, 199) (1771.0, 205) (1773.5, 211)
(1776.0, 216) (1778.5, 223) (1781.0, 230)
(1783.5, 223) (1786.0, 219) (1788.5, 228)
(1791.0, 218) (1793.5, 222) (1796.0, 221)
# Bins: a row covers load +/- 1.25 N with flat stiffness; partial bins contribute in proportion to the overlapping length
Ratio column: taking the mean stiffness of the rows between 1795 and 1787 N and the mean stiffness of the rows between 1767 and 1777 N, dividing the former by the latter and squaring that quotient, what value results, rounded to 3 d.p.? 1.149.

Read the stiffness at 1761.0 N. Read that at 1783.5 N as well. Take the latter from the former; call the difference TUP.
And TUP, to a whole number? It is -18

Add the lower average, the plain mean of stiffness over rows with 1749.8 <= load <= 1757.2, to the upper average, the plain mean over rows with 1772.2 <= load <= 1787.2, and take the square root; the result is 20.5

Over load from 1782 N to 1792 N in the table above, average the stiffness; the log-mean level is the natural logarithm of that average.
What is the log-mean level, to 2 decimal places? 5.40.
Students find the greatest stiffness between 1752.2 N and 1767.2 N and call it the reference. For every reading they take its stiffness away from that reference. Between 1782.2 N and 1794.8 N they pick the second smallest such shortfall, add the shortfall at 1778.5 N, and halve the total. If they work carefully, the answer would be -13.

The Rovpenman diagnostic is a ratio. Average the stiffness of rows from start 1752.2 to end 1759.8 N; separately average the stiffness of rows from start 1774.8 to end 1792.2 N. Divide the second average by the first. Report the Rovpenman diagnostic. 1.09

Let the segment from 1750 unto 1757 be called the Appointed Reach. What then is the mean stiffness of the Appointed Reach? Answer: 200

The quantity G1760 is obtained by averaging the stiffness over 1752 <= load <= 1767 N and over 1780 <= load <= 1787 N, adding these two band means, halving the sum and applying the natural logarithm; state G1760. 5.37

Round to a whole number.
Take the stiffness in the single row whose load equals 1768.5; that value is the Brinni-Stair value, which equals 199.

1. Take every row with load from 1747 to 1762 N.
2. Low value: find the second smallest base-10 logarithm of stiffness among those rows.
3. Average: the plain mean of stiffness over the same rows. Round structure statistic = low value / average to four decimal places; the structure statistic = 0.0114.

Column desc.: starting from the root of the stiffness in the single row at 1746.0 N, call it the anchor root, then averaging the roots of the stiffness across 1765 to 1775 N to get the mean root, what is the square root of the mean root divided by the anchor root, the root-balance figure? 1.00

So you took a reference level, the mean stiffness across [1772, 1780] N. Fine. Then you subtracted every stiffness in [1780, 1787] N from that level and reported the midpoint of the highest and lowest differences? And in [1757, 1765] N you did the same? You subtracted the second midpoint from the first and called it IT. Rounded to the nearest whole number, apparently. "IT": -17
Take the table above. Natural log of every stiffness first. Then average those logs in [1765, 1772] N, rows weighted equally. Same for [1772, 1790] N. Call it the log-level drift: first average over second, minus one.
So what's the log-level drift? -0.015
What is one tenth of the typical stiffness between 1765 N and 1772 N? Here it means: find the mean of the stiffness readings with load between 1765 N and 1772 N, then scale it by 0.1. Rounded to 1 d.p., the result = 20.4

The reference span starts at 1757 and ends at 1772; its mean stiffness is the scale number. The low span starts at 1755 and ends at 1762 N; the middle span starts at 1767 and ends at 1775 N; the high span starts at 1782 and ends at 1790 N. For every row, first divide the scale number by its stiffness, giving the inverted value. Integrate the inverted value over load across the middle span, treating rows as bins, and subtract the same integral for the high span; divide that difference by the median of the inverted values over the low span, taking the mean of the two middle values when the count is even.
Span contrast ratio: 0.6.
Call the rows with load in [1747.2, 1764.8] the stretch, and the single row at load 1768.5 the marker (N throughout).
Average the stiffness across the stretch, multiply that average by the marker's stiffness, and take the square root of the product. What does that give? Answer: 201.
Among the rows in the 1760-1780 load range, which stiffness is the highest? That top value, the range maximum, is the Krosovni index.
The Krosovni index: 223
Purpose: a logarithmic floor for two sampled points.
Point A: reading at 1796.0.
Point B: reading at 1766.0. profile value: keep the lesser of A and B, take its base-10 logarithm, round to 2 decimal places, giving 2.32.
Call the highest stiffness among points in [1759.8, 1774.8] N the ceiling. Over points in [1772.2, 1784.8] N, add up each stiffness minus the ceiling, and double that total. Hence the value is 96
